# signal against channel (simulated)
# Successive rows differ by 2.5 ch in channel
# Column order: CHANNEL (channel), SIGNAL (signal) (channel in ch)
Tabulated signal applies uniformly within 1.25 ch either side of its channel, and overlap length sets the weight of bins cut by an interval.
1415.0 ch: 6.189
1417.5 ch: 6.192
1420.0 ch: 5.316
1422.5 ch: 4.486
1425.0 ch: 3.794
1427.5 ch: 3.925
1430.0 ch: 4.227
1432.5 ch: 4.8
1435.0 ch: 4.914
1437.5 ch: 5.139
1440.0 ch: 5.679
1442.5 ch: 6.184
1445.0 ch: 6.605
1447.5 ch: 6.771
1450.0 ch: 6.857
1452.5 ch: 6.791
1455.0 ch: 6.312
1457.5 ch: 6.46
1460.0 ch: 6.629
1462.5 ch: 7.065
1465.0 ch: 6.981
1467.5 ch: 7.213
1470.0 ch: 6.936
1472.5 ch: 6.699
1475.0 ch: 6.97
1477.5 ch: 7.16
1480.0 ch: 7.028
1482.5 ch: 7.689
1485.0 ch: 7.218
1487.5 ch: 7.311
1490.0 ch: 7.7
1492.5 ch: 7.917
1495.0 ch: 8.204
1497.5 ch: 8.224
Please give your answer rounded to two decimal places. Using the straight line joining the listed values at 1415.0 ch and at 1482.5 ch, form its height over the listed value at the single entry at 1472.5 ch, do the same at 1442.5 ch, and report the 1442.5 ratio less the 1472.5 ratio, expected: -0.01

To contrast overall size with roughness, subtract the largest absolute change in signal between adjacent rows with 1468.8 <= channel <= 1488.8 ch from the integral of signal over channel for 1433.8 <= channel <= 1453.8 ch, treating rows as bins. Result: 122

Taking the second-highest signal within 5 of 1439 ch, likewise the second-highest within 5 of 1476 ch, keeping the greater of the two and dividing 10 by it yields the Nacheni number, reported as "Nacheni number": 1.42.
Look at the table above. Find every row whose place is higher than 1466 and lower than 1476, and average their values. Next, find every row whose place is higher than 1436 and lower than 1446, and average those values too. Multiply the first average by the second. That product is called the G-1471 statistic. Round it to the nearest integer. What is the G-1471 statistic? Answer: 41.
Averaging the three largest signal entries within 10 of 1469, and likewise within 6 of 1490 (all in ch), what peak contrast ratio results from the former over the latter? 0.90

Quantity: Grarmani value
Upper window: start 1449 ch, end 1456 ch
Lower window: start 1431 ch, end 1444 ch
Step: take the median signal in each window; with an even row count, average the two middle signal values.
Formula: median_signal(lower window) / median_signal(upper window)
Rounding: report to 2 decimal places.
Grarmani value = 0.76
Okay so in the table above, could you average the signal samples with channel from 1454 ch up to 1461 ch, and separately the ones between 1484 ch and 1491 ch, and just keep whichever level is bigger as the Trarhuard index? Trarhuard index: 7.41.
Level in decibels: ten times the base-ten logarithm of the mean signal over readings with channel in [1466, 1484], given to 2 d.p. 8.51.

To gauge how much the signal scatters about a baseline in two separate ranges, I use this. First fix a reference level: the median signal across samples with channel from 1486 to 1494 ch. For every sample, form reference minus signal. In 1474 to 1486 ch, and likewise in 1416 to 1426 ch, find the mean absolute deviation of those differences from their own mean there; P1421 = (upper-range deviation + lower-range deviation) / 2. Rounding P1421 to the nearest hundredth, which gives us 0.50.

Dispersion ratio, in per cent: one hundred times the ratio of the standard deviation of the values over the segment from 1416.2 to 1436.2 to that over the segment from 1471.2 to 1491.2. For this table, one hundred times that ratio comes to 229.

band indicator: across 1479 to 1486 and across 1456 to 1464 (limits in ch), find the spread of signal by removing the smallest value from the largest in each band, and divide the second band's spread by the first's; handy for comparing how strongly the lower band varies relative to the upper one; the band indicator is 0.92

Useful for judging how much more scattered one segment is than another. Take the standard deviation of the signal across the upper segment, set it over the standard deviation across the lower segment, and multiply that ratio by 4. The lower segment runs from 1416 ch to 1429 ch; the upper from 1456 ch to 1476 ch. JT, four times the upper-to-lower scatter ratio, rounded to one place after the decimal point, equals 1.0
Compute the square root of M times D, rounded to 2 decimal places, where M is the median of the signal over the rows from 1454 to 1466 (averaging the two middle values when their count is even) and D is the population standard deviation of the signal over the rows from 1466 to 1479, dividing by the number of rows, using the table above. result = 1.10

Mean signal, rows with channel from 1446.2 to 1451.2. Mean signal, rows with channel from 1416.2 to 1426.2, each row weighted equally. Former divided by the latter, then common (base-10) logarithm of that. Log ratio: 0.14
